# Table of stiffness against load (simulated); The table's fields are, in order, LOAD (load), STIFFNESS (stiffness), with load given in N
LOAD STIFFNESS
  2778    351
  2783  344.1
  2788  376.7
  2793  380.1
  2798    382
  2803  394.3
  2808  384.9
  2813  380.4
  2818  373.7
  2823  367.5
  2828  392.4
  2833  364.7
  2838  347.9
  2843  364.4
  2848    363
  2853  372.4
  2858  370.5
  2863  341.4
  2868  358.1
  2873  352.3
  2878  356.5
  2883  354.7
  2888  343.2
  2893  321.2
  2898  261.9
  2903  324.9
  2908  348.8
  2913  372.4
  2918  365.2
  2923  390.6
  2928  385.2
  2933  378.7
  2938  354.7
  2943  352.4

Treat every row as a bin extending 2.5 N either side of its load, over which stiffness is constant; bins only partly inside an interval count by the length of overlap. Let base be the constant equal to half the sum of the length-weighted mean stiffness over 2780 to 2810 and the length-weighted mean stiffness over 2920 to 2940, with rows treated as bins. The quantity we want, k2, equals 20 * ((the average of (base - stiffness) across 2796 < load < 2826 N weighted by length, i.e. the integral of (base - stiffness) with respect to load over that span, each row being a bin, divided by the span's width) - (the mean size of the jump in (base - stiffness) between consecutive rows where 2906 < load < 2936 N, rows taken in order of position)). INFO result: -345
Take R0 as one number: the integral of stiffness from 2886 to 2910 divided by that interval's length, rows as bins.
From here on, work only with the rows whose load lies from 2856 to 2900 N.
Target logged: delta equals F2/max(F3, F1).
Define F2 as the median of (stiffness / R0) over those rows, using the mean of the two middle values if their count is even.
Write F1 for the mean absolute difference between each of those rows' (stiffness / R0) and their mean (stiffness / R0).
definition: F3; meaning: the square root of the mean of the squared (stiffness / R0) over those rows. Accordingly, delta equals 1.032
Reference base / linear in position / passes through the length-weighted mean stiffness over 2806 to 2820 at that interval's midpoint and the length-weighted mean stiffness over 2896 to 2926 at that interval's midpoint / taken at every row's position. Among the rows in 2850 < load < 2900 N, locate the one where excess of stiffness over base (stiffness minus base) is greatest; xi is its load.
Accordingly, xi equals 2853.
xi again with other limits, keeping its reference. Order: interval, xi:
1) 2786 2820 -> 2803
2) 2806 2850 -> 2828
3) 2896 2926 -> 2923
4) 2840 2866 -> 2853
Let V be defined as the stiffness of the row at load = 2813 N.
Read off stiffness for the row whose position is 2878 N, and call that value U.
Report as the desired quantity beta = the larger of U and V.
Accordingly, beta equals 380.4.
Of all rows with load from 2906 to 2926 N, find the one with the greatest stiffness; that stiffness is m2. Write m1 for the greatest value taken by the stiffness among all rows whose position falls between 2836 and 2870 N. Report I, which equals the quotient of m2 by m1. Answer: 1.05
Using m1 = 372.4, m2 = 390.6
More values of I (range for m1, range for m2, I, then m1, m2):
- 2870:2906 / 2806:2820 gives 1.08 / 356.5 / 384.9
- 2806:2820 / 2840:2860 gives 0.97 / 384.9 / 372.4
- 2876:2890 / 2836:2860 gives 1.04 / 356.5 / 372.4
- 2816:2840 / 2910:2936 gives 1.00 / 392.4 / 390.6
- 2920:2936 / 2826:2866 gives 1.00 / 390.6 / 392.4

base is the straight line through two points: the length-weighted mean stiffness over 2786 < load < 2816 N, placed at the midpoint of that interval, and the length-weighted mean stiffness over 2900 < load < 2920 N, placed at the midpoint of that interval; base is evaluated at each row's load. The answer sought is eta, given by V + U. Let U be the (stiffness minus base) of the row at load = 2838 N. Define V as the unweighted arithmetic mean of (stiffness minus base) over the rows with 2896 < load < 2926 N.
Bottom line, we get -30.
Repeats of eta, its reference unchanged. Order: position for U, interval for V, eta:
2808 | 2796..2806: 9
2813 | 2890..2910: -38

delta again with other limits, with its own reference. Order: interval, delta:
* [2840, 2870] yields 1.005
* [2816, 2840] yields 0.995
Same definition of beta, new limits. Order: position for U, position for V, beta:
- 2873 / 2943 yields 352.4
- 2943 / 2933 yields 378.7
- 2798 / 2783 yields 382.0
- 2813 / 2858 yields 380.4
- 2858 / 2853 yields 372.4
